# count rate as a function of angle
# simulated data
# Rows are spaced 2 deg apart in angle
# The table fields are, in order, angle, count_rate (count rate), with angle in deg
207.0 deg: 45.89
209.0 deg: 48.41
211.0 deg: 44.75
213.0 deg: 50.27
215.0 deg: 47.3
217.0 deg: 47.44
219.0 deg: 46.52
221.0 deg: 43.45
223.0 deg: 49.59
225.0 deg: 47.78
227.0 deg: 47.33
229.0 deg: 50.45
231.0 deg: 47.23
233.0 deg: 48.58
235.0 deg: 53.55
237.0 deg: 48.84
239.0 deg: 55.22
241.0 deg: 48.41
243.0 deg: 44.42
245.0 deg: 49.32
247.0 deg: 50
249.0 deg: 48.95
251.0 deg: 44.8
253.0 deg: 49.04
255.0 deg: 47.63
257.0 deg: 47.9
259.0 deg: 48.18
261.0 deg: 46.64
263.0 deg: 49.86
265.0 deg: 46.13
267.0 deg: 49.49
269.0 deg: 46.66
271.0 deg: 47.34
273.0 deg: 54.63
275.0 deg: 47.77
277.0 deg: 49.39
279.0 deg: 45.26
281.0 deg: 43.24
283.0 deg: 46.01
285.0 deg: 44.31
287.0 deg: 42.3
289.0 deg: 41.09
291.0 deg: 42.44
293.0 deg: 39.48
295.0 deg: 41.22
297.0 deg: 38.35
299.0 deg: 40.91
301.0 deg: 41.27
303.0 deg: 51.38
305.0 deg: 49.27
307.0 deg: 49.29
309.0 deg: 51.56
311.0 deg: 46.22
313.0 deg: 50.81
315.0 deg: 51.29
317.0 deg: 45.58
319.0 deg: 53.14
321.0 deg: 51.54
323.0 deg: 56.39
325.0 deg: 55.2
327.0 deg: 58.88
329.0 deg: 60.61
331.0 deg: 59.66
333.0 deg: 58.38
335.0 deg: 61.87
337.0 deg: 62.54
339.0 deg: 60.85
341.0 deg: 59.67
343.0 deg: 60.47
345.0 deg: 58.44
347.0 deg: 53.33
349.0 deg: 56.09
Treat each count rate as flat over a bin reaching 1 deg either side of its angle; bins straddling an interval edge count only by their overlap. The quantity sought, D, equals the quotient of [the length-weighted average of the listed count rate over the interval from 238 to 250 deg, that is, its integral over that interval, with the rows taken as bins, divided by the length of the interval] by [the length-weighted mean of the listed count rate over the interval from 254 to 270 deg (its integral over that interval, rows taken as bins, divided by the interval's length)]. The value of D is 1.03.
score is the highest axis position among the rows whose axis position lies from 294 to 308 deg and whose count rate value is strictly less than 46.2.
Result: 301.0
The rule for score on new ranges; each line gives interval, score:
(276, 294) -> 293.0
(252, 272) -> 265.0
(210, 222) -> 221.0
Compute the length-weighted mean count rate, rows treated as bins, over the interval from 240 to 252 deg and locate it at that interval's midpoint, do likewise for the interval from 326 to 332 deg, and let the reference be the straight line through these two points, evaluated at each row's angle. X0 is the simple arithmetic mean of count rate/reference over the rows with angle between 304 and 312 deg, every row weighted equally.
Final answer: 0.87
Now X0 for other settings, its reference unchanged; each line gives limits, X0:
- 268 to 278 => 0.95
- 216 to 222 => 1.05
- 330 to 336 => 0.99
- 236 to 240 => 1.12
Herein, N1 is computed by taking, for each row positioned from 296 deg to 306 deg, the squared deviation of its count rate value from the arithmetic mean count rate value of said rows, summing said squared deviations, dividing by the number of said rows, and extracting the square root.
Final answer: 5.1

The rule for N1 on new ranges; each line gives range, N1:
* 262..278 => 2.5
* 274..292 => 2.6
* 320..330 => 3.1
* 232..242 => 2.9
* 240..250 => 2.0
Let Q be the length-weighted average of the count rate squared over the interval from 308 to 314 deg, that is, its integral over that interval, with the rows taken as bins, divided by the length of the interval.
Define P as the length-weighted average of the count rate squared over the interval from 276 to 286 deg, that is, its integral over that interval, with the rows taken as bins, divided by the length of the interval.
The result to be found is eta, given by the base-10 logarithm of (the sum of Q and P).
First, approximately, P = 2088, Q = 2459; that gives 3.66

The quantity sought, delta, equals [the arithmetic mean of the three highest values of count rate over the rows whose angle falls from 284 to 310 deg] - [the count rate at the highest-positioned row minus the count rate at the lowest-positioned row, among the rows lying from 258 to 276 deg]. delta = 51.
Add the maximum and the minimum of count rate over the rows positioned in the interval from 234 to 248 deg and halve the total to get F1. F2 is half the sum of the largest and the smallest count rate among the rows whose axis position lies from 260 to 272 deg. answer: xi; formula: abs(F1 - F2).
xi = 2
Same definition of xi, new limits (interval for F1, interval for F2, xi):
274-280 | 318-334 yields 9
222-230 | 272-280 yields 1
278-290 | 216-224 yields 3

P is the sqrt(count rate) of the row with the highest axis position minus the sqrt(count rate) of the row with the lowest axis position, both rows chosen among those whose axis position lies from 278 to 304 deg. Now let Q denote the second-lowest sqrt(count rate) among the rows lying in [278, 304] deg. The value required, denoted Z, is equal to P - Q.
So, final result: -5.8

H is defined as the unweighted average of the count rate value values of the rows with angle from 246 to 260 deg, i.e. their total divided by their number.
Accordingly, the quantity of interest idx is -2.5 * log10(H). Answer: -4.20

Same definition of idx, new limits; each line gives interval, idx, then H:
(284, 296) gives -4.05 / 42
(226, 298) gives -4.18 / 47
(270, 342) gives -4.25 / 50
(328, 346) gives -4.45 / 60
